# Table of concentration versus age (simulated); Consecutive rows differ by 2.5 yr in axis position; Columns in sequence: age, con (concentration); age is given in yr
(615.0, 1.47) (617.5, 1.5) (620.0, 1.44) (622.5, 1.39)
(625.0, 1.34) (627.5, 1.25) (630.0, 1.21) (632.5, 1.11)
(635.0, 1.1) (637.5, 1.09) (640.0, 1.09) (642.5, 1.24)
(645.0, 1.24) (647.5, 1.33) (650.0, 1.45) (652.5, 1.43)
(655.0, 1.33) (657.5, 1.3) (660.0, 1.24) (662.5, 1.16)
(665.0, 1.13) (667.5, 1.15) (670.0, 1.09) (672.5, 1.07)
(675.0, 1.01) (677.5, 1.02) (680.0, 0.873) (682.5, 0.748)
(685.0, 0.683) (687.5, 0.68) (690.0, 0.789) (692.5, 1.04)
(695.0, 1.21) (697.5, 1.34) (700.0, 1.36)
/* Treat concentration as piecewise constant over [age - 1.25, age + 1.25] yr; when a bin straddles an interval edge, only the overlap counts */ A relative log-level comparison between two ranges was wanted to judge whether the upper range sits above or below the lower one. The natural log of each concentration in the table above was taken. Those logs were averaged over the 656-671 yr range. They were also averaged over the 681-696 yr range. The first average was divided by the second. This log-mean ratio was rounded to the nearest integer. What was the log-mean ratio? -1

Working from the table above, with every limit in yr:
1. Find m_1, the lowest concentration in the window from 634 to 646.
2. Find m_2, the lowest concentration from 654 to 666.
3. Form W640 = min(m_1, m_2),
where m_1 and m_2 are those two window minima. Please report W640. 1.09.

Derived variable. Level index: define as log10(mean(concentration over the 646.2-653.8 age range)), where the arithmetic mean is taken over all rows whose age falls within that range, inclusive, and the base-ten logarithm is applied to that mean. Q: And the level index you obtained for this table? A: 0.15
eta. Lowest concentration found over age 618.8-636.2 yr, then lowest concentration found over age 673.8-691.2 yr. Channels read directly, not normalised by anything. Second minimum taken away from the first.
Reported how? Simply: 0.42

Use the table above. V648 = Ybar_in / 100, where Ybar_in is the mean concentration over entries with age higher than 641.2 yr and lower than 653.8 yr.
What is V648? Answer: 0.013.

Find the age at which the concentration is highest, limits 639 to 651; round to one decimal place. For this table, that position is 650.0 yr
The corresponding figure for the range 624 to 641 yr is 625.0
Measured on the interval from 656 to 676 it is 657.5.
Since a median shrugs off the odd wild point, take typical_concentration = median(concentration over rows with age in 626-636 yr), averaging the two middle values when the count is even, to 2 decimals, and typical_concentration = 1.16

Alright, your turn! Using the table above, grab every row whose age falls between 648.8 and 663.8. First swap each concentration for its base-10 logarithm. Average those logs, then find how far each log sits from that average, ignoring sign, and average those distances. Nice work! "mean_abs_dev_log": 0.028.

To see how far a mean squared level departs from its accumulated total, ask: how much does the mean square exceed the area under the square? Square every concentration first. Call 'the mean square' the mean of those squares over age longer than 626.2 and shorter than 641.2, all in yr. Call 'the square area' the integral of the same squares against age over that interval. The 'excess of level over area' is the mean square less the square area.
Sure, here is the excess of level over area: -18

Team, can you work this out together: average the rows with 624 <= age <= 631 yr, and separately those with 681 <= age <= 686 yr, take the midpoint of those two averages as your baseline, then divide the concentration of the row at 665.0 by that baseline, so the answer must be 1.14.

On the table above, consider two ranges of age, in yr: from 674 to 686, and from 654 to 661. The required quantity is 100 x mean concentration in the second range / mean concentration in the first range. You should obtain 149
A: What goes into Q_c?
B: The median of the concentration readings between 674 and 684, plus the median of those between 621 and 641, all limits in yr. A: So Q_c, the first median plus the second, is 2.1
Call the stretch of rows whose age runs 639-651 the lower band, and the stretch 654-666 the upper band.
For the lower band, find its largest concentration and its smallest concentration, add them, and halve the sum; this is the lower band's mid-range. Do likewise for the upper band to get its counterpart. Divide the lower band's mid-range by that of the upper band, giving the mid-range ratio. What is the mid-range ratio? 1.03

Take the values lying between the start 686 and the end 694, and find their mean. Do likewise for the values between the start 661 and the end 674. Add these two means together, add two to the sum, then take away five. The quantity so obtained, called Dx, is -1.0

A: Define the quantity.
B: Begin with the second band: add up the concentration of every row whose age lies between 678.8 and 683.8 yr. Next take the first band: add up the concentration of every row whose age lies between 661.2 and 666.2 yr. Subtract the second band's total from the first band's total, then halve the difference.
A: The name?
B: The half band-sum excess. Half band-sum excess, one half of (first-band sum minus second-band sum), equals 0.33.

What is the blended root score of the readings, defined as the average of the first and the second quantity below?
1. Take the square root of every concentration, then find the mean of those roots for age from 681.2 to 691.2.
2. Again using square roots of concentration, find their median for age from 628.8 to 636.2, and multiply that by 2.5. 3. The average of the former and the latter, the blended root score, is 1.74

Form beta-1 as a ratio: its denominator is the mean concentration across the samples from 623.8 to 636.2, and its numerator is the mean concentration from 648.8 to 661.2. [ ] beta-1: 1.1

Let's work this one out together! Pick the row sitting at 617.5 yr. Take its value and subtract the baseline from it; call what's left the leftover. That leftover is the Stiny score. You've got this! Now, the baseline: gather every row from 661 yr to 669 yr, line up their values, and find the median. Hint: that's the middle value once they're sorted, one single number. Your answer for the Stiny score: 0.35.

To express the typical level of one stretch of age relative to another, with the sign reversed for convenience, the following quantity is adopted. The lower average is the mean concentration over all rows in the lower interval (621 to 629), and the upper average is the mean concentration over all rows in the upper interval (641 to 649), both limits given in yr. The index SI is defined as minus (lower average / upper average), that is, -1.04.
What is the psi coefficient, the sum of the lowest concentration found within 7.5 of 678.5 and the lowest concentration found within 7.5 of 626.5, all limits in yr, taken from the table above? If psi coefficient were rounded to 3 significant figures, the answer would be 1.79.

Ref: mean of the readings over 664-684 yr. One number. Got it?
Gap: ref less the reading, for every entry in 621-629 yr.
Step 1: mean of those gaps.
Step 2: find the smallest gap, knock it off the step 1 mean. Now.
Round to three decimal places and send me 0.063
